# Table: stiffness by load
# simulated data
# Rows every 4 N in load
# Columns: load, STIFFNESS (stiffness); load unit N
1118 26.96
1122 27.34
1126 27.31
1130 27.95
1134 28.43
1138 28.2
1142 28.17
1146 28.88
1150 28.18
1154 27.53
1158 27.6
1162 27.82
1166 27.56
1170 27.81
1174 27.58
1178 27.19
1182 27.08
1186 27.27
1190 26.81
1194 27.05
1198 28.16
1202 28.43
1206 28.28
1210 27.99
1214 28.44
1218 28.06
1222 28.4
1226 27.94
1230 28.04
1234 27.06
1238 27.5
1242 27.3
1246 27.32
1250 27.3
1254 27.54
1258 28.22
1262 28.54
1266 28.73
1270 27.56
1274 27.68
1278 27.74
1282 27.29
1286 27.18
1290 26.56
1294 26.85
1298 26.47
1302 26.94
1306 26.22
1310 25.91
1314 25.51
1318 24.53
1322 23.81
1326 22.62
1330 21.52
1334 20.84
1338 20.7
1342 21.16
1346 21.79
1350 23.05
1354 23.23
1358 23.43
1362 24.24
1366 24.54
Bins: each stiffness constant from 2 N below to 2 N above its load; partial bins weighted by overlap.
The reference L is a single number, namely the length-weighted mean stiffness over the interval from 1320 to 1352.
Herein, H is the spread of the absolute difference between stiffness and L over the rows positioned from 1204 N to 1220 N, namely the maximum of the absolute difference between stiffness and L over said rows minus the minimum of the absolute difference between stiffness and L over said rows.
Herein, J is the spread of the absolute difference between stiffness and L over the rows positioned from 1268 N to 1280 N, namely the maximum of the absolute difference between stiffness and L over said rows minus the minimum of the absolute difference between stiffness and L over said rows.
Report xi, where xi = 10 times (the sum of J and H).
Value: 6.3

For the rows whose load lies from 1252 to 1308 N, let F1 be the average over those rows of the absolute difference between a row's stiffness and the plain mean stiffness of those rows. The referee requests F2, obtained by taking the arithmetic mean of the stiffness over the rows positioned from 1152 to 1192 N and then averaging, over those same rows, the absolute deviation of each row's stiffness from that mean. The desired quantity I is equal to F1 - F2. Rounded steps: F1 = 0.6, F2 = 0.27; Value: 0.3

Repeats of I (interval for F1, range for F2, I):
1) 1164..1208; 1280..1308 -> 0.1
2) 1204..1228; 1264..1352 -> -2.1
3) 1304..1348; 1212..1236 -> 1.5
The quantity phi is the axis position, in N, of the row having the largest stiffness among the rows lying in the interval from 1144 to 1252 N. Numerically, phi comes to 1146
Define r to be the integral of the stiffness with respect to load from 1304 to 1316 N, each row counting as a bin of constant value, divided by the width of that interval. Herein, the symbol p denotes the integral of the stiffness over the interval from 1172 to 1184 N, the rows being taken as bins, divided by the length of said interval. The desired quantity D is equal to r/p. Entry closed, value 0.95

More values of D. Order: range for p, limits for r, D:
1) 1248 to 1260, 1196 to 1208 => 1.02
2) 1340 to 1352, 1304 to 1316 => 1.18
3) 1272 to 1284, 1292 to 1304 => 0.97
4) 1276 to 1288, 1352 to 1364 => 0.86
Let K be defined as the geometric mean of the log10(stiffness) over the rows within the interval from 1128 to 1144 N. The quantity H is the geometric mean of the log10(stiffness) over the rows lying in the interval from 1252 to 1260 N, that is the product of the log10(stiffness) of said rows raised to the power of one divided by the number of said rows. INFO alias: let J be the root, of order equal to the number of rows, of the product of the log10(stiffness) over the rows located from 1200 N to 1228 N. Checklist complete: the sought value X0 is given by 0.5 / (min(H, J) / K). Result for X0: 0.502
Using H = 1.45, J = 1.451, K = 1.45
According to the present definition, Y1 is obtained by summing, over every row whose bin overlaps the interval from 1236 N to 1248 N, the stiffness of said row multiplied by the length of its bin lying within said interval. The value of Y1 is 328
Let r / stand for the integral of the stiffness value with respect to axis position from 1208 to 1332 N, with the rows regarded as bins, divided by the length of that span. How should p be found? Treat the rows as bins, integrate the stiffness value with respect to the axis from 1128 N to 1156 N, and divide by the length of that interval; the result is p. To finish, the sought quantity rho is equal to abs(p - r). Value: 1.3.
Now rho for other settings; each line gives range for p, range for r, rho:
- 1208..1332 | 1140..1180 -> 1.0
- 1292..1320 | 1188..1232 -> 1.9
